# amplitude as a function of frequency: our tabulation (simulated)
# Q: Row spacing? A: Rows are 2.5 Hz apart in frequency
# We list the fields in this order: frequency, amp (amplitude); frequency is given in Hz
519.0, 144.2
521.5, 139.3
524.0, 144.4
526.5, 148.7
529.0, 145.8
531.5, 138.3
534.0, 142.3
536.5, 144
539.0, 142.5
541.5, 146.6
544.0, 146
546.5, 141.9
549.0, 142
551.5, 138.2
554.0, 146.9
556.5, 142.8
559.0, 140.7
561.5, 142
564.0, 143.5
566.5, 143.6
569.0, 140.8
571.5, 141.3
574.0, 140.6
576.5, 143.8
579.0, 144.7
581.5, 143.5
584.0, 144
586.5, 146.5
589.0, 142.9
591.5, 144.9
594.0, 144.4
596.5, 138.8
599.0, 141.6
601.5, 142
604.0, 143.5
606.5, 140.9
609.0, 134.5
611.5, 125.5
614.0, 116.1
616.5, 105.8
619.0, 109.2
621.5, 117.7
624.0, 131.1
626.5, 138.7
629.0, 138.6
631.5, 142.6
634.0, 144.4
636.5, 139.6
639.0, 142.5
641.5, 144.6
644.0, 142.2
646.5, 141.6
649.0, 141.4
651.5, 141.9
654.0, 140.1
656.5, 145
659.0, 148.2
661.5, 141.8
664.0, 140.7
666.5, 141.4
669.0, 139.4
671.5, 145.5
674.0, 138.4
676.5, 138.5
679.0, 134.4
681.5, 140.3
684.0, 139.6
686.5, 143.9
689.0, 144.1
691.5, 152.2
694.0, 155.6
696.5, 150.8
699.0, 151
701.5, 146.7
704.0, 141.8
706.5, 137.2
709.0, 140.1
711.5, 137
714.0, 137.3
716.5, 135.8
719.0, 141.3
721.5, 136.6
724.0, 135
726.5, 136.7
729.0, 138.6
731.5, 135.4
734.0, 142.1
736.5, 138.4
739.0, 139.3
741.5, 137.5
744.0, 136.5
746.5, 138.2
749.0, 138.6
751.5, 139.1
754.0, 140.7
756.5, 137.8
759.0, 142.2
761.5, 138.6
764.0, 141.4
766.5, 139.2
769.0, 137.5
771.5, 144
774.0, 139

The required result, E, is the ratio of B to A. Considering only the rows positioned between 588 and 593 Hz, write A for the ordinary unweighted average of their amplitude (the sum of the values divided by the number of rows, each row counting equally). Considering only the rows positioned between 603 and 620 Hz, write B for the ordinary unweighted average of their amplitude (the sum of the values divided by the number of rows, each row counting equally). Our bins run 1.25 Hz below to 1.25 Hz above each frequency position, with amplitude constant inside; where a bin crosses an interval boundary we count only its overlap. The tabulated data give 0.87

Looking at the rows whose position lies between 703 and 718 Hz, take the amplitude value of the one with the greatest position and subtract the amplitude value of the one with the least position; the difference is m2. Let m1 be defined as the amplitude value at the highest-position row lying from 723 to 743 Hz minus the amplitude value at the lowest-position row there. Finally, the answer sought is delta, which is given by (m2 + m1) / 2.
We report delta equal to -2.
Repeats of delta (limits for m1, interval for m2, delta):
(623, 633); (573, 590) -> 7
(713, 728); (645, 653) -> 0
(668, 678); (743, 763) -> 1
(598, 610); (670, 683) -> -6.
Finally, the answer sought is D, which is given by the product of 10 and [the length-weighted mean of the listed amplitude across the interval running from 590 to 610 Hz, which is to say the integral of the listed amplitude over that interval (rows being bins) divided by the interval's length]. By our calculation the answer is 1414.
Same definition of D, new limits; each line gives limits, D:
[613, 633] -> 1253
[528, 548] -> 1434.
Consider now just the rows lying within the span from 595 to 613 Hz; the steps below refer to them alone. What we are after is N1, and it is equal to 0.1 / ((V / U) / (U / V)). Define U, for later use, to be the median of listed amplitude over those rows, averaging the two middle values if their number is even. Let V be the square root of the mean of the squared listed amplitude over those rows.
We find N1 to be 0.104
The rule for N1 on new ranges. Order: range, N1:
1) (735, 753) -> 0.100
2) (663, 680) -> 0.099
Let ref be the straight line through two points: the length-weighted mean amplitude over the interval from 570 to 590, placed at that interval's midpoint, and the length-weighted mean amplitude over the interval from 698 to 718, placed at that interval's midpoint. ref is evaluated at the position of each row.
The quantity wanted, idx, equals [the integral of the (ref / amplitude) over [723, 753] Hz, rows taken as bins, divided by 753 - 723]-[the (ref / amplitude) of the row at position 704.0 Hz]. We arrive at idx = 0.022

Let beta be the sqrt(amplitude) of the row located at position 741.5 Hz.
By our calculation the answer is 11.73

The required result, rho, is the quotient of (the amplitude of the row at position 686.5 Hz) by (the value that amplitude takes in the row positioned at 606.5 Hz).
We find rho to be 1.02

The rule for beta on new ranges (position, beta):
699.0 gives 12.29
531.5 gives 11.76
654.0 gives 11.84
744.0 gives 11.68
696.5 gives 12.28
